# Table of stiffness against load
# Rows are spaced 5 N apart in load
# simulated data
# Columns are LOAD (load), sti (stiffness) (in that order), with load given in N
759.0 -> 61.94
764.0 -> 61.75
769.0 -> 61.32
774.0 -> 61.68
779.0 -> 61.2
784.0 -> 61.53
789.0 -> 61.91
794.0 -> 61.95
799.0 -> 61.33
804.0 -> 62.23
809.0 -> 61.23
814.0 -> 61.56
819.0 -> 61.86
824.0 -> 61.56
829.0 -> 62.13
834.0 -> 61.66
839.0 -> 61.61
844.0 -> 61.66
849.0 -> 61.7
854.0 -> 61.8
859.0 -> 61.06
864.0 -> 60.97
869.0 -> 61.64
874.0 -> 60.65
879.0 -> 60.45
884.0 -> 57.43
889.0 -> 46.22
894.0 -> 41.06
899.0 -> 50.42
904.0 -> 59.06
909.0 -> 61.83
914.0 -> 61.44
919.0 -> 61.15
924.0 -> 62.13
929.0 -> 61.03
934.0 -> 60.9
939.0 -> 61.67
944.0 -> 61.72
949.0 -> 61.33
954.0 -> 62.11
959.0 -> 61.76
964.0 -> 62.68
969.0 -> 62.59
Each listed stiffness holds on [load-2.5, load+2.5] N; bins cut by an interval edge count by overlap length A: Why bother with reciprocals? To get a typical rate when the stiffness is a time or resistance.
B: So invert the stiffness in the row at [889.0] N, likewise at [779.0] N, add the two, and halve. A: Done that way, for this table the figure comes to 0.0190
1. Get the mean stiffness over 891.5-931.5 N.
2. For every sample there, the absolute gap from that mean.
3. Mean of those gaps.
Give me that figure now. 5.8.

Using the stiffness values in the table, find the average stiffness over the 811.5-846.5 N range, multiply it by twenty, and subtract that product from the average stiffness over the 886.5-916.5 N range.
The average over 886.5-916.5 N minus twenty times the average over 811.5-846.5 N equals -1181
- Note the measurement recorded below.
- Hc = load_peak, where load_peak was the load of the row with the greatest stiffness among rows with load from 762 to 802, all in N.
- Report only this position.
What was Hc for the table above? 794.0 N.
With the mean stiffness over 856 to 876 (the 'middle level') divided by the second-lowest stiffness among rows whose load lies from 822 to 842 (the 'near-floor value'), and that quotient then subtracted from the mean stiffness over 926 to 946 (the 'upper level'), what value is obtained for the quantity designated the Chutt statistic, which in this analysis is 60.3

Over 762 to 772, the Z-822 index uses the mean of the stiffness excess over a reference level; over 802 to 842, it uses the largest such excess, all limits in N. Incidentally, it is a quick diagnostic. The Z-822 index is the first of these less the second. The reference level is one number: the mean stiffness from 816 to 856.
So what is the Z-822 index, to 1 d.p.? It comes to -0.7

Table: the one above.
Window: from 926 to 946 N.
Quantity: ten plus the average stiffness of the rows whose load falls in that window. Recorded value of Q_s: 71.3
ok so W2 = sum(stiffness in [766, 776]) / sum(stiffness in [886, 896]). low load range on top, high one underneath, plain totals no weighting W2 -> 1.4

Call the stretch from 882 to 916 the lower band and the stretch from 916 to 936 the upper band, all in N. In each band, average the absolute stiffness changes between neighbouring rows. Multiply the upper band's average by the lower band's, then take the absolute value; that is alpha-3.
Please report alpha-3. 4.6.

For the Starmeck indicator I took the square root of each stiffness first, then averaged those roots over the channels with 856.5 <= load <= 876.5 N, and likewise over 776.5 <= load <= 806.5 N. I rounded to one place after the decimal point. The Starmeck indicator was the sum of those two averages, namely 15.7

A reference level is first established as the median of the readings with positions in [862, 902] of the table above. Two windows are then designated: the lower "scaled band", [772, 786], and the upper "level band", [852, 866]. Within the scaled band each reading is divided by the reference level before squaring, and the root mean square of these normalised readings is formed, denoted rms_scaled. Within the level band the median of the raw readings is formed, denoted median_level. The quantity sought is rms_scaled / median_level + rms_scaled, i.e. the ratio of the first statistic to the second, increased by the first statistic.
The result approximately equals 1.06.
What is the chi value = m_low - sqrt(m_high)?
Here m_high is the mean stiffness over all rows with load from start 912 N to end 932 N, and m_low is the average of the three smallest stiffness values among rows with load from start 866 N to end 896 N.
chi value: 40.4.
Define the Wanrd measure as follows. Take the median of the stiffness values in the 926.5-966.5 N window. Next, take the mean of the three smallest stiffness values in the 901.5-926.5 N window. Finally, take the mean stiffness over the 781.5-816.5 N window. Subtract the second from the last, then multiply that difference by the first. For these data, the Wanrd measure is 70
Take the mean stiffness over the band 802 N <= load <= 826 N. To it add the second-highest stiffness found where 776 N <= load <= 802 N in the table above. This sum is 124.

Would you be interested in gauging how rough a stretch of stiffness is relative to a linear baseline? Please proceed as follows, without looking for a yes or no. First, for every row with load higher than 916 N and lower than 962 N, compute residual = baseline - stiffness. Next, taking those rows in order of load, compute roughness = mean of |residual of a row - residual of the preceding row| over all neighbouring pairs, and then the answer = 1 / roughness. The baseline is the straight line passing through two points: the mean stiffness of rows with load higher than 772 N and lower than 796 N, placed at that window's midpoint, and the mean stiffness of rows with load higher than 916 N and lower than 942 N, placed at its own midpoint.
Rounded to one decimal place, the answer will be 1.8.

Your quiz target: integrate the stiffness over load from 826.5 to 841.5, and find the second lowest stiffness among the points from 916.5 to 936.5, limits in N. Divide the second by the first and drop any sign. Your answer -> 0.066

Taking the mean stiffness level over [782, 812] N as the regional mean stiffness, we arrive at 61.7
